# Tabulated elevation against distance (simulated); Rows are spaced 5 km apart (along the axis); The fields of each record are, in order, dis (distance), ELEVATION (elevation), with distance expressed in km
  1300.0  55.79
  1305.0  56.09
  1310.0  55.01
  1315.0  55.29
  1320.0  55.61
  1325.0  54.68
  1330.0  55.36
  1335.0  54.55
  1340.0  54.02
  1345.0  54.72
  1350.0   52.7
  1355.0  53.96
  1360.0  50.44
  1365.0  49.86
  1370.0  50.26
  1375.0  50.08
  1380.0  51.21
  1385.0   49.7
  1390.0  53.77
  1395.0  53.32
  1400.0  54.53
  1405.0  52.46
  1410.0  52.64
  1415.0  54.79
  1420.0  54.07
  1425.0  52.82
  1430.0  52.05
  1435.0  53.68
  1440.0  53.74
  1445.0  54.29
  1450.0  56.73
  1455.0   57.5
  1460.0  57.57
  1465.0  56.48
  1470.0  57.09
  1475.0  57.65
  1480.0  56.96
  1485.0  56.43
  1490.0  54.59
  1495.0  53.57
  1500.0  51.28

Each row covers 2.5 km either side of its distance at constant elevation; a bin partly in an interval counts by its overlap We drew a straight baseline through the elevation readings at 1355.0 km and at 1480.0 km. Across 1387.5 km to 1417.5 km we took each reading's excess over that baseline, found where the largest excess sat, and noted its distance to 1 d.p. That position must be 1400.0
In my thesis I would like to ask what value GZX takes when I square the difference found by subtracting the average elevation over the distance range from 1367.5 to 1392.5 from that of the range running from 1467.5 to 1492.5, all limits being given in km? 31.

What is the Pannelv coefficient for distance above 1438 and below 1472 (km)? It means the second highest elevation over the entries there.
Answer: 57.5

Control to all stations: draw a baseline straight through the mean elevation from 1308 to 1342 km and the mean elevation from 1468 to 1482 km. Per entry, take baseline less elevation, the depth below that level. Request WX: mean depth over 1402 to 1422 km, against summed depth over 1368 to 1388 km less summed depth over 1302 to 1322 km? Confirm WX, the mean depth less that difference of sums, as -22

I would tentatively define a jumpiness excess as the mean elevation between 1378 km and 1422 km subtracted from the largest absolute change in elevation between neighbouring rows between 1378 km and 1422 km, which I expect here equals -48.9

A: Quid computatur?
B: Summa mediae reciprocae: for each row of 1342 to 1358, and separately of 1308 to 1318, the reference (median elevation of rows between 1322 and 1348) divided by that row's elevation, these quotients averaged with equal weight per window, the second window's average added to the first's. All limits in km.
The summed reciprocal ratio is 2.01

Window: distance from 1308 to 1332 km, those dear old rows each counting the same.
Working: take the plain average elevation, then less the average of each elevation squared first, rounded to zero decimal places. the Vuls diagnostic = -2991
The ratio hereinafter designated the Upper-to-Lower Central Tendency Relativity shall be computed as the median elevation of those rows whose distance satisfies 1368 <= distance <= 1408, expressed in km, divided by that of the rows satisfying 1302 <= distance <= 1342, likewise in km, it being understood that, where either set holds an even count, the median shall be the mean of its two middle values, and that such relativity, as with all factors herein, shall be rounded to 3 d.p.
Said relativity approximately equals 0.940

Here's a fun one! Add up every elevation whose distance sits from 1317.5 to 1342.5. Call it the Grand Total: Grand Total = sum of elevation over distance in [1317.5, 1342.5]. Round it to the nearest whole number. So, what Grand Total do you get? 274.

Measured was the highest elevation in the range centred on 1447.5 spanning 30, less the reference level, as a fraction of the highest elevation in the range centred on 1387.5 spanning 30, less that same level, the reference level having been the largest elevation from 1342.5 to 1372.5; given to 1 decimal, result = -15.0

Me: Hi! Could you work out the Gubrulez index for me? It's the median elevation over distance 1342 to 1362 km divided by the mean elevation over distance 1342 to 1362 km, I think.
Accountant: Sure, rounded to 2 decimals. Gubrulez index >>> 1.01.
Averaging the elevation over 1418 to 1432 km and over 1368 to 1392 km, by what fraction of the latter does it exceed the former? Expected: -0.039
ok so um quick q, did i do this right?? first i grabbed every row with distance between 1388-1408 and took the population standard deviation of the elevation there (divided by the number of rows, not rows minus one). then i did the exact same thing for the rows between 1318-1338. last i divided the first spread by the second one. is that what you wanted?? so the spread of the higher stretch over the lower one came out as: 1.68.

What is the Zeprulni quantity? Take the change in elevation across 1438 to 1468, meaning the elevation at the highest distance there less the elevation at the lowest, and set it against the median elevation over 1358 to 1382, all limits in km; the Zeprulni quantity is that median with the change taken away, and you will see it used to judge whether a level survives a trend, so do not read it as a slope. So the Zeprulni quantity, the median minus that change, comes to 47.5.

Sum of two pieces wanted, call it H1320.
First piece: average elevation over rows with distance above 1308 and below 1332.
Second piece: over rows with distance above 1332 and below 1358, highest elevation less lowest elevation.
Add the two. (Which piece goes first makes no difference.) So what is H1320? 57.2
